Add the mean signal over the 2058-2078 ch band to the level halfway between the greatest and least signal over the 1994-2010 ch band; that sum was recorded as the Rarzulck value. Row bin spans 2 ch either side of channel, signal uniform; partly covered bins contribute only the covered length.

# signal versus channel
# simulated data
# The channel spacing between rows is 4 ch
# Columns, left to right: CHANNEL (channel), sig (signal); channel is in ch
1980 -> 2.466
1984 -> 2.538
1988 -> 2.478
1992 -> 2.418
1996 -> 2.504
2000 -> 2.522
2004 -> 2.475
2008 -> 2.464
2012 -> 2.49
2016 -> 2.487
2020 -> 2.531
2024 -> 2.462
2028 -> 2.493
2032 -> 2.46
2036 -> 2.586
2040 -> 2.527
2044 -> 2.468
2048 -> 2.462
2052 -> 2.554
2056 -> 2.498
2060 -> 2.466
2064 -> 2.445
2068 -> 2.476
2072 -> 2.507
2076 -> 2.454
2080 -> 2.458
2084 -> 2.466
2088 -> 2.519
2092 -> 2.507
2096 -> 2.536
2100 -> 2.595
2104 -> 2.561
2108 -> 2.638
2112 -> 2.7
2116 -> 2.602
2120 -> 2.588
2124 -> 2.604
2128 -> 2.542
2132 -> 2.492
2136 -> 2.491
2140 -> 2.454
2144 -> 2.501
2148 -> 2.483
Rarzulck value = 4.96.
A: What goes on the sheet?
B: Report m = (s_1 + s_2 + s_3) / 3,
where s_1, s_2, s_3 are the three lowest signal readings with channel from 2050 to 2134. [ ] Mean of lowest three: 2.45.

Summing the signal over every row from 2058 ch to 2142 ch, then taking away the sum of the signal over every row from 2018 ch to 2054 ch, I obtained 31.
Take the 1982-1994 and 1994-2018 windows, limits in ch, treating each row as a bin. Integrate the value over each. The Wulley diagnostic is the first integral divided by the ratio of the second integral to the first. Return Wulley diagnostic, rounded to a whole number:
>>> 15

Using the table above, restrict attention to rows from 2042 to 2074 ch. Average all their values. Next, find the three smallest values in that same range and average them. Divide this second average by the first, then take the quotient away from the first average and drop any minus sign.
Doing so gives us 1.50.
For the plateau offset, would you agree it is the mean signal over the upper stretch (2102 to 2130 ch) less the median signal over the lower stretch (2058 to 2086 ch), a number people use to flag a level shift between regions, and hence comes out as 0.14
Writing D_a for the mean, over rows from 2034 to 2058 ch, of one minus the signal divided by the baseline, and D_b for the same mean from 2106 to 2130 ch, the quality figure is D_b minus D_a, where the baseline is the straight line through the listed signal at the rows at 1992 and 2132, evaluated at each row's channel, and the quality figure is -0.023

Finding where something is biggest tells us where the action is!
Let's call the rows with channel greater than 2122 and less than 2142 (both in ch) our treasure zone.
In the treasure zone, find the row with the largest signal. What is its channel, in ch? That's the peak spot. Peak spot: 2124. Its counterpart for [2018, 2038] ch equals 2036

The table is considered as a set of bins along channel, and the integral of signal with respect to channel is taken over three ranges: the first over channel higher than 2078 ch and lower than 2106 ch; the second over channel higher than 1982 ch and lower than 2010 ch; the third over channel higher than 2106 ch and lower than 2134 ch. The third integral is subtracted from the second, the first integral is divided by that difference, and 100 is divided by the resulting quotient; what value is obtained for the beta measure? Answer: -4.3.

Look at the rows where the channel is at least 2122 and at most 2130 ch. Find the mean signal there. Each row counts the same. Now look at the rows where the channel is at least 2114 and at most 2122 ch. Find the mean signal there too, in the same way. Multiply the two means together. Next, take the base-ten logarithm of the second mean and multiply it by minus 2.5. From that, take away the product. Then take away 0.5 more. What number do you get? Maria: -8.21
